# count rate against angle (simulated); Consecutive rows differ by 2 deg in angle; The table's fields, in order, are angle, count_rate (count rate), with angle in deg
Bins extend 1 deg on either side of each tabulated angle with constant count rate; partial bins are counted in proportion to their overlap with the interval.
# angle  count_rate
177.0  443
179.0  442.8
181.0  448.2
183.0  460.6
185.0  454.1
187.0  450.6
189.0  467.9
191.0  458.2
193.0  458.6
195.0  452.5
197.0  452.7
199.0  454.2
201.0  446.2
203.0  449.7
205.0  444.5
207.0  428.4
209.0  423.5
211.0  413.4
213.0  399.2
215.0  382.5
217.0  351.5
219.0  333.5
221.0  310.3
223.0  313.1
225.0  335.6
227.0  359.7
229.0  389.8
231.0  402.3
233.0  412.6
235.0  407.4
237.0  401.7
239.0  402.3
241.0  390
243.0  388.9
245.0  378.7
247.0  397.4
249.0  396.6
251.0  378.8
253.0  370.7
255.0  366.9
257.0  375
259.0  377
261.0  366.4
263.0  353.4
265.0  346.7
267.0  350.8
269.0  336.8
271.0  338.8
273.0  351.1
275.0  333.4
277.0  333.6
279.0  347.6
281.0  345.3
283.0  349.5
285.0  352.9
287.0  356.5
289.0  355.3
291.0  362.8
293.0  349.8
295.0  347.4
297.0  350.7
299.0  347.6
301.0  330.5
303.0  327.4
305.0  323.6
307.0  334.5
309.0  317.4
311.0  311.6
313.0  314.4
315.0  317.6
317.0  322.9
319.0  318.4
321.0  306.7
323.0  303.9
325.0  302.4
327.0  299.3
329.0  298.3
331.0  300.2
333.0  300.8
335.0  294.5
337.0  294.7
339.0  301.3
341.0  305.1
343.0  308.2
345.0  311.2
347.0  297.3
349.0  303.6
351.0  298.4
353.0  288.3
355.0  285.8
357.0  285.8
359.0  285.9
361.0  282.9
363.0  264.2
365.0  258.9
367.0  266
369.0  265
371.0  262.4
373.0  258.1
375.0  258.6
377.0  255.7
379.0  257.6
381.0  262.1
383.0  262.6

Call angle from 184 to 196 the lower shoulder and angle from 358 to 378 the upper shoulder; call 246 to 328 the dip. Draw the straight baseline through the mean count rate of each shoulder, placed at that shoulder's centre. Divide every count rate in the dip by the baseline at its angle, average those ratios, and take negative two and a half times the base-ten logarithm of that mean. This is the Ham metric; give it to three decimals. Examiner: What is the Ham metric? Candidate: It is 0.029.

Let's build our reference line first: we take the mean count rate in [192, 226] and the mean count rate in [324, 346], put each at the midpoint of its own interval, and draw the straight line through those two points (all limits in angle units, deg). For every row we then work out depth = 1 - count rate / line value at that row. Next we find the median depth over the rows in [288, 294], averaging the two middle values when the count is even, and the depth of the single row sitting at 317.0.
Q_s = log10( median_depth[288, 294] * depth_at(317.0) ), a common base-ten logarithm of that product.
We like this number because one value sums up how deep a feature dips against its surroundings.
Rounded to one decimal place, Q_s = -3.0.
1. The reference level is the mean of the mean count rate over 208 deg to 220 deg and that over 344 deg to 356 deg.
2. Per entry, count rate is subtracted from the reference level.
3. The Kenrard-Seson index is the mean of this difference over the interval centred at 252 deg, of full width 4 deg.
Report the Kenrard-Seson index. -34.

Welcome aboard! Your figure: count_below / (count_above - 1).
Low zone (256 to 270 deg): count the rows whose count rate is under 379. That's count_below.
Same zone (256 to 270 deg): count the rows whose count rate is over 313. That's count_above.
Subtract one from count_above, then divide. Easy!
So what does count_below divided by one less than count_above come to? 1.17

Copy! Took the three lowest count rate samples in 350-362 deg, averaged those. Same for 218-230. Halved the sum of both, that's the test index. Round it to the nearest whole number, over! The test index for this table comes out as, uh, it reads 302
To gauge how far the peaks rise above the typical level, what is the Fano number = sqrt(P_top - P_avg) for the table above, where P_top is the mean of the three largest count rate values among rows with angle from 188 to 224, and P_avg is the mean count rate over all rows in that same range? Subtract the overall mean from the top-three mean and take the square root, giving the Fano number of 6.9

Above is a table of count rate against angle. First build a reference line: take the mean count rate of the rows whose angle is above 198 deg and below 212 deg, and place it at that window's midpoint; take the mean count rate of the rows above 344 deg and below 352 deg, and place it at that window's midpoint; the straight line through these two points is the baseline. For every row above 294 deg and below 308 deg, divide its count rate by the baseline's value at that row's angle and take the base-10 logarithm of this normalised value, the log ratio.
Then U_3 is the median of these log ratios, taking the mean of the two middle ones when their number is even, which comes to -0.009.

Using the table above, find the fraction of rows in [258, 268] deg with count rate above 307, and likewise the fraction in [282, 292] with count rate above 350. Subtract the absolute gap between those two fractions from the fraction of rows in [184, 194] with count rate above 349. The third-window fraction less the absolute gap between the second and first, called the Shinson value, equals 0.8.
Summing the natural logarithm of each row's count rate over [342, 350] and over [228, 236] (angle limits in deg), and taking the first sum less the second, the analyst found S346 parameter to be -1.1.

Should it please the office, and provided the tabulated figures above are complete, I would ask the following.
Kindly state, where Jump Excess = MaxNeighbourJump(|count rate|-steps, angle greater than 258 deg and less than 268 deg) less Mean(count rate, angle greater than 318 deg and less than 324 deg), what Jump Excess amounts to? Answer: -297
